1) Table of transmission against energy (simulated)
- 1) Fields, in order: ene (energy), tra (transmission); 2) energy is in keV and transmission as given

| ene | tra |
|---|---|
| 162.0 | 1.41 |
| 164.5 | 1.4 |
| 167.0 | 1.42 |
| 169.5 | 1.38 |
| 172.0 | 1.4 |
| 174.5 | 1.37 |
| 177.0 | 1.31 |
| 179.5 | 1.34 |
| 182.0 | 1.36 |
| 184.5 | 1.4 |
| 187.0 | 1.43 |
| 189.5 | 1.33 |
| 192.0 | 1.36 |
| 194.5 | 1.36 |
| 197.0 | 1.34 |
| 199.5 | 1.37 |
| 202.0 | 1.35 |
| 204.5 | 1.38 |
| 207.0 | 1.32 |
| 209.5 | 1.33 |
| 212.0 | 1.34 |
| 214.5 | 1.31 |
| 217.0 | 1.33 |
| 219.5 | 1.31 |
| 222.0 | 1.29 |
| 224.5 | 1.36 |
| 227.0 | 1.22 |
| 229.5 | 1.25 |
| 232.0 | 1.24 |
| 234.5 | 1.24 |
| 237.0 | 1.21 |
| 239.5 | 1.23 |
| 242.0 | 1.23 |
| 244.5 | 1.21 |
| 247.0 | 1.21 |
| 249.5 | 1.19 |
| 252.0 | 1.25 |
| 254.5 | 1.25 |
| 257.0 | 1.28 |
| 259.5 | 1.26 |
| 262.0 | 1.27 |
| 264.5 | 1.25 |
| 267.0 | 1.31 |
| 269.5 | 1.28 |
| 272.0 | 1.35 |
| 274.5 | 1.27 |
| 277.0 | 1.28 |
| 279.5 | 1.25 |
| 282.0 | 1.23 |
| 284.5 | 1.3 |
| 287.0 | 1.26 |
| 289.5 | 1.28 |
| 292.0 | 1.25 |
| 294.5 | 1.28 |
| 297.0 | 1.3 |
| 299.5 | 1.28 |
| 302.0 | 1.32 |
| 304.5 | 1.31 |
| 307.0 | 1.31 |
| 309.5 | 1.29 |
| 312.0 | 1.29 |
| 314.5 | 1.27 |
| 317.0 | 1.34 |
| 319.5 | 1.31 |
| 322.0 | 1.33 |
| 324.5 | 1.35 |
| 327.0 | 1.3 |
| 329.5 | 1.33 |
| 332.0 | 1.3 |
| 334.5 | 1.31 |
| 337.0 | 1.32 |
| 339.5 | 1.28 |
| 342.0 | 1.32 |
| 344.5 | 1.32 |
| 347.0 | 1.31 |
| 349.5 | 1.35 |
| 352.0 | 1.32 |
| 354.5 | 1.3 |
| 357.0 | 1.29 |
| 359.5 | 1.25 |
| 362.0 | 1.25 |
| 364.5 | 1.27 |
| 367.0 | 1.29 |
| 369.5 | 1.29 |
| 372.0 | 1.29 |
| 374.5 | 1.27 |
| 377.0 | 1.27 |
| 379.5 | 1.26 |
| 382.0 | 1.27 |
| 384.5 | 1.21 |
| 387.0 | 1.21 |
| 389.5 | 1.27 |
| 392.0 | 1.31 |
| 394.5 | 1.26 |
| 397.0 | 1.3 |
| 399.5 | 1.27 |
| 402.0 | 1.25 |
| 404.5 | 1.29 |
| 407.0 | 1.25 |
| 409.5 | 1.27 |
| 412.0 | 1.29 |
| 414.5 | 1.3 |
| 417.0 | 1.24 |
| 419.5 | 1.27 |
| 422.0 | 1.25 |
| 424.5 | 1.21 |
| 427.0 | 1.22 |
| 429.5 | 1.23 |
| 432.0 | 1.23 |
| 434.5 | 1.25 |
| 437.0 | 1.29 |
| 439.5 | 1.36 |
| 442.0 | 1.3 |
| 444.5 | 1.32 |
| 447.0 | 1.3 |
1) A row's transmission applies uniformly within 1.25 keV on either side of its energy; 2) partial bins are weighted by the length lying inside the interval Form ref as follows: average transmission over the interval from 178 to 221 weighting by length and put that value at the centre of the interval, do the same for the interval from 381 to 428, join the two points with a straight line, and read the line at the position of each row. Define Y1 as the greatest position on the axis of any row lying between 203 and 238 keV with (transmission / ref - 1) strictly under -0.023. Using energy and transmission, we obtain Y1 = 237.0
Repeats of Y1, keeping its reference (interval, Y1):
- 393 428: 427.0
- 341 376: 359.5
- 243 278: 277.0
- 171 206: 177.0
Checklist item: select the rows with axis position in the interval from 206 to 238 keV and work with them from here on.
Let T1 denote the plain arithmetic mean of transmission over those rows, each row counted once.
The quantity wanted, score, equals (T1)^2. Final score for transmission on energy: 1.66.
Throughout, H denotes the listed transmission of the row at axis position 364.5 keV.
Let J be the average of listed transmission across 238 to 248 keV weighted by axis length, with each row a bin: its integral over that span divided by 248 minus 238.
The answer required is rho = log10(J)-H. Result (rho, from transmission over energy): -1.18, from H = 1.27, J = 1.22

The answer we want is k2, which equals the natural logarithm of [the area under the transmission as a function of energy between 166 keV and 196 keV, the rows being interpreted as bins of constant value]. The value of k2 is 3.72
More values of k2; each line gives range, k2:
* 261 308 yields 4.10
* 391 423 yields 3.71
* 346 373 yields 3.55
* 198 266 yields 4.46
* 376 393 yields 3.06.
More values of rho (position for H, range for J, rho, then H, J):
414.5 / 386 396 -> -1.20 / 1.3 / 1.26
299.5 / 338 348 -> -1.16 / 1.28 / 1.31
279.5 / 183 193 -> -1.11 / 1.25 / 1.38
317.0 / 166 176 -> -1.20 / 1.34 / 1.39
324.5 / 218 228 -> -1.24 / 1.35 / 1.30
